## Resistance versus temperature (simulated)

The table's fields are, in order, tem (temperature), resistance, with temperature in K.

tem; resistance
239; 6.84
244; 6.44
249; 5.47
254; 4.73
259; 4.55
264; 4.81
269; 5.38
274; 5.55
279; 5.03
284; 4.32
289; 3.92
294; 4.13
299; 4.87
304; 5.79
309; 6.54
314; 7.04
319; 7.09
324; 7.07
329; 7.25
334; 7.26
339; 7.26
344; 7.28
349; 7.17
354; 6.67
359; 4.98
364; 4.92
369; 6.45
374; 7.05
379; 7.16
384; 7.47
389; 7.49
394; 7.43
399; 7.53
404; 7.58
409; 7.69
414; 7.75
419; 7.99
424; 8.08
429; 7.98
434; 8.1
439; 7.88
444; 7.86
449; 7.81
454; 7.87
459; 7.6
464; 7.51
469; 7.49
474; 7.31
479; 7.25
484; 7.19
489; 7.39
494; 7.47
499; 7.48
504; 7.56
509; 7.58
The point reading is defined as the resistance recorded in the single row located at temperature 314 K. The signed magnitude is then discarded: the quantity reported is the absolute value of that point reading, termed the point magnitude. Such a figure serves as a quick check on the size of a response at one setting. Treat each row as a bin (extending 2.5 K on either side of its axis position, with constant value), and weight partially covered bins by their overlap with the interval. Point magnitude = 7.04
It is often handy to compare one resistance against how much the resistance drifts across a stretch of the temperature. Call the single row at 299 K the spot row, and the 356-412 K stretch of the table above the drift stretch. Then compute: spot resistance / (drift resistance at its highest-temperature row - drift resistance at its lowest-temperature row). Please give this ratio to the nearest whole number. 2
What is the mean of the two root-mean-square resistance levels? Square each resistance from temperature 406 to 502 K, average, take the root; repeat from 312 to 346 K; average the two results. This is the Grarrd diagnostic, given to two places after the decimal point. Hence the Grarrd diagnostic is 7.43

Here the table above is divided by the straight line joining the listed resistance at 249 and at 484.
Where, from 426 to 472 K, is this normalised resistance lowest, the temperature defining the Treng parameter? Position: 469 K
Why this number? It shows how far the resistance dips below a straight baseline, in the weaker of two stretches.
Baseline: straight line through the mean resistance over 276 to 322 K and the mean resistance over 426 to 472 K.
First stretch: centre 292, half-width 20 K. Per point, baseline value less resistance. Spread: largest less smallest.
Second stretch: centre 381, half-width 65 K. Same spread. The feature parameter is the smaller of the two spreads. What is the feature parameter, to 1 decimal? 2.3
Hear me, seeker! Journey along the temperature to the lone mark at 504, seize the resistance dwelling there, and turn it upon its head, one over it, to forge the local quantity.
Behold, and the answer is 0.13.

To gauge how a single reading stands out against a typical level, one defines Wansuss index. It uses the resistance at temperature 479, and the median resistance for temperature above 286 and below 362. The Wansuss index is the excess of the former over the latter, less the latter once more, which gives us -6.8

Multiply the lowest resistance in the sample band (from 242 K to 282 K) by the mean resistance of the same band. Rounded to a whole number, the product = 24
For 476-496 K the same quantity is 53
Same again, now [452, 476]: 55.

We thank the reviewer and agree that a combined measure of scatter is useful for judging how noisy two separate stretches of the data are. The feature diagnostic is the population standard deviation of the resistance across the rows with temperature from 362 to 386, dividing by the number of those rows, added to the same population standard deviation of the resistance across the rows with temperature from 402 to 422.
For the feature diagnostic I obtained 1.1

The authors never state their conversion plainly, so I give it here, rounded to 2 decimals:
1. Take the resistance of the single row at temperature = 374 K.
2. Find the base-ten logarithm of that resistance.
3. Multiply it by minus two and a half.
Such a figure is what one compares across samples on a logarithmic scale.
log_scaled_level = -2.12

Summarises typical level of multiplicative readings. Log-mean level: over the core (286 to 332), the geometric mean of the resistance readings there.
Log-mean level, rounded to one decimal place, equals 5.8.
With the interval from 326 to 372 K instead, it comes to 6.5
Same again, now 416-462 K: 7.9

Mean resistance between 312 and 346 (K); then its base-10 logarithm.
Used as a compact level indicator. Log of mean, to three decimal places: 0.856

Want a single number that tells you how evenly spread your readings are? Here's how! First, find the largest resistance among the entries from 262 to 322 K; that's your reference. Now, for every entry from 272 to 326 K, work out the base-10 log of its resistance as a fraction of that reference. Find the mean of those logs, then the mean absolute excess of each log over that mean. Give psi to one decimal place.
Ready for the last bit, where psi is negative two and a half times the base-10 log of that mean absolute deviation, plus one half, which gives 3.2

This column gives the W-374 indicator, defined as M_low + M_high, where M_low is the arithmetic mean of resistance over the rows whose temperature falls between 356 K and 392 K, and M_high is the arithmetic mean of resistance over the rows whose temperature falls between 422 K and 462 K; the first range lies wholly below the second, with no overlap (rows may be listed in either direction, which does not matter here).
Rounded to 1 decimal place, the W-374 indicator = 14.4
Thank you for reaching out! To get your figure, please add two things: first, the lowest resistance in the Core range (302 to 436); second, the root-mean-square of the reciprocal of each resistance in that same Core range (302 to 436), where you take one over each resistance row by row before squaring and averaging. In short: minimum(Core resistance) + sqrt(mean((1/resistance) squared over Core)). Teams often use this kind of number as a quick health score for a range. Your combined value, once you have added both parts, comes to 5.1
